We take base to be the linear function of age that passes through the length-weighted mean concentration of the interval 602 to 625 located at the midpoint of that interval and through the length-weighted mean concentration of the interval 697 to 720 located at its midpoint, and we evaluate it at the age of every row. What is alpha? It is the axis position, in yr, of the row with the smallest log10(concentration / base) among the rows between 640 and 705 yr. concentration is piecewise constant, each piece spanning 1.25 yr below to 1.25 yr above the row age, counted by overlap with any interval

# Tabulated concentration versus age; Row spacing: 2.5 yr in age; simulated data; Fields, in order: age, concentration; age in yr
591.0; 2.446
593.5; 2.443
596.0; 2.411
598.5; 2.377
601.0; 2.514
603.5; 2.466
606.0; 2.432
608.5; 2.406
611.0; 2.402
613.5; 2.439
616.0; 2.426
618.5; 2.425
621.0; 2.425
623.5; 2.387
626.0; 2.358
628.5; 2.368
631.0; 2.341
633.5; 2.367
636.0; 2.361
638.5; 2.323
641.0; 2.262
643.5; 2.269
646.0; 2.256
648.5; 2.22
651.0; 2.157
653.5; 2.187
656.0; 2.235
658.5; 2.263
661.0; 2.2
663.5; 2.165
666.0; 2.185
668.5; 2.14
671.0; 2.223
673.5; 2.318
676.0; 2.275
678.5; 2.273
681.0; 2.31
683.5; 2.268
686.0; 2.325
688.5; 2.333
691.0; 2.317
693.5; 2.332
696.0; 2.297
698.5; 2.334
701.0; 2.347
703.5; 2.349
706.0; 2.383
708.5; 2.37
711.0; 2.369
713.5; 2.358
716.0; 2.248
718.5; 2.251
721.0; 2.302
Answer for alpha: 668.5 yr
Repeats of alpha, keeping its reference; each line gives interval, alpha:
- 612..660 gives 651.0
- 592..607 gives 598.5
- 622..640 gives 638.5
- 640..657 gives 651.0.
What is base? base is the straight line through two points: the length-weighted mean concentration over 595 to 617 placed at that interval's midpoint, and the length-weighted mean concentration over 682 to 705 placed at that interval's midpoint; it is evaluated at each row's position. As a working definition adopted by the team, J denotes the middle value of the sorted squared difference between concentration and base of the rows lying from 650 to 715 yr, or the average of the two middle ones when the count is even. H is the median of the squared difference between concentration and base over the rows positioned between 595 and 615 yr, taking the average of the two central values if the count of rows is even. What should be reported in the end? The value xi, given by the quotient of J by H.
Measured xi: 6.0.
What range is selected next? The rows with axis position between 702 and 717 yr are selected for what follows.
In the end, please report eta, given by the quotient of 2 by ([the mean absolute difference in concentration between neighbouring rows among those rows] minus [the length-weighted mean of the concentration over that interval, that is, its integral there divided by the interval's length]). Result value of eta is -0.86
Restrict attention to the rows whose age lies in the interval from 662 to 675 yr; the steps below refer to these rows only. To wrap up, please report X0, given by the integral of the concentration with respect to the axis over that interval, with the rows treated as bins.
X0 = 28.7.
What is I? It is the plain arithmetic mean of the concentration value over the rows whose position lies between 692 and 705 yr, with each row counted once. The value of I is 2.33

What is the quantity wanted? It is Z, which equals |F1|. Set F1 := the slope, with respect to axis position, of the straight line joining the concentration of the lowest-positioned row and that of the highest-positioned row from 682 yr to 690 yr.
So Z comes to 0.0130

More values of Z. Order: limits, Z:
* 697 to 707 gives 0.0065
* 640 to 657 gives 0.0018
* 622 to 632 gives 0.0061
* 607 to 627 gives 0.0027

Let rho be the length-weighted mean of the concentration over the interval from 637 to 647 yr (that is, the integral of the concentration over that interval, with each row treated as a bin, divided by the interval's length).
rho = 2.28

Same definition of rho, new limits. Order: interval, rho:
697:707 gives 2.35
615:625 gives 2.41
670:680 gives 2.27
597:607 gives 2.45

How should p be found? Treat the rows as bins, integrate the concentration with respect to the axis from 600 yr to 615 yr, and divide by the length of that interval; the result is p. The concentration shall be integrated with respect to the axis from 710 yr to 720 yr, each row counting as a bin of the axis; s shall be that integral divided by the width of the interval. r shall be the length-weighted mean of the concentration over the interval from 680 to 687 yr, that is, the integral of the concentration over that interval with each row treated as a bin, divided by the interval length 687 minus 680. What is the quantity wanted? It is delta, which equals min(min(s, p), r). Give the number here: 2.30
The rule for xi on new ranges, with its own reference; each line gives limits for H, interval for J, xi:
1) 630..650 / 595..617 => 0.1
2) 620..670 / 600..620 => 0.0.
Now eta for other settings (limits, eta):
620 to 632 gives -0.85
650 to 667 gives -0.92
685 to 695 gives -0.86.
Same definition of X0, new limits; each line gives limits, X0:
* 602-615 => 31.6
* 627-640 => 30.6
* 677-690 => 29.9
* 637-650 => 29.5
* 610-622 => 29.1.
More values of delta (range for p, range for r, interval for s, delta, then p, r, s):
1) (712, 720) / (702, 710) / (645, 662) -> 2.22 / 2.29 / 2.367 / 2.22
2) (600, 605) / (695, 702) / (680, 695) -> 2.31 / 2.49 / 2.326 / 2.31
